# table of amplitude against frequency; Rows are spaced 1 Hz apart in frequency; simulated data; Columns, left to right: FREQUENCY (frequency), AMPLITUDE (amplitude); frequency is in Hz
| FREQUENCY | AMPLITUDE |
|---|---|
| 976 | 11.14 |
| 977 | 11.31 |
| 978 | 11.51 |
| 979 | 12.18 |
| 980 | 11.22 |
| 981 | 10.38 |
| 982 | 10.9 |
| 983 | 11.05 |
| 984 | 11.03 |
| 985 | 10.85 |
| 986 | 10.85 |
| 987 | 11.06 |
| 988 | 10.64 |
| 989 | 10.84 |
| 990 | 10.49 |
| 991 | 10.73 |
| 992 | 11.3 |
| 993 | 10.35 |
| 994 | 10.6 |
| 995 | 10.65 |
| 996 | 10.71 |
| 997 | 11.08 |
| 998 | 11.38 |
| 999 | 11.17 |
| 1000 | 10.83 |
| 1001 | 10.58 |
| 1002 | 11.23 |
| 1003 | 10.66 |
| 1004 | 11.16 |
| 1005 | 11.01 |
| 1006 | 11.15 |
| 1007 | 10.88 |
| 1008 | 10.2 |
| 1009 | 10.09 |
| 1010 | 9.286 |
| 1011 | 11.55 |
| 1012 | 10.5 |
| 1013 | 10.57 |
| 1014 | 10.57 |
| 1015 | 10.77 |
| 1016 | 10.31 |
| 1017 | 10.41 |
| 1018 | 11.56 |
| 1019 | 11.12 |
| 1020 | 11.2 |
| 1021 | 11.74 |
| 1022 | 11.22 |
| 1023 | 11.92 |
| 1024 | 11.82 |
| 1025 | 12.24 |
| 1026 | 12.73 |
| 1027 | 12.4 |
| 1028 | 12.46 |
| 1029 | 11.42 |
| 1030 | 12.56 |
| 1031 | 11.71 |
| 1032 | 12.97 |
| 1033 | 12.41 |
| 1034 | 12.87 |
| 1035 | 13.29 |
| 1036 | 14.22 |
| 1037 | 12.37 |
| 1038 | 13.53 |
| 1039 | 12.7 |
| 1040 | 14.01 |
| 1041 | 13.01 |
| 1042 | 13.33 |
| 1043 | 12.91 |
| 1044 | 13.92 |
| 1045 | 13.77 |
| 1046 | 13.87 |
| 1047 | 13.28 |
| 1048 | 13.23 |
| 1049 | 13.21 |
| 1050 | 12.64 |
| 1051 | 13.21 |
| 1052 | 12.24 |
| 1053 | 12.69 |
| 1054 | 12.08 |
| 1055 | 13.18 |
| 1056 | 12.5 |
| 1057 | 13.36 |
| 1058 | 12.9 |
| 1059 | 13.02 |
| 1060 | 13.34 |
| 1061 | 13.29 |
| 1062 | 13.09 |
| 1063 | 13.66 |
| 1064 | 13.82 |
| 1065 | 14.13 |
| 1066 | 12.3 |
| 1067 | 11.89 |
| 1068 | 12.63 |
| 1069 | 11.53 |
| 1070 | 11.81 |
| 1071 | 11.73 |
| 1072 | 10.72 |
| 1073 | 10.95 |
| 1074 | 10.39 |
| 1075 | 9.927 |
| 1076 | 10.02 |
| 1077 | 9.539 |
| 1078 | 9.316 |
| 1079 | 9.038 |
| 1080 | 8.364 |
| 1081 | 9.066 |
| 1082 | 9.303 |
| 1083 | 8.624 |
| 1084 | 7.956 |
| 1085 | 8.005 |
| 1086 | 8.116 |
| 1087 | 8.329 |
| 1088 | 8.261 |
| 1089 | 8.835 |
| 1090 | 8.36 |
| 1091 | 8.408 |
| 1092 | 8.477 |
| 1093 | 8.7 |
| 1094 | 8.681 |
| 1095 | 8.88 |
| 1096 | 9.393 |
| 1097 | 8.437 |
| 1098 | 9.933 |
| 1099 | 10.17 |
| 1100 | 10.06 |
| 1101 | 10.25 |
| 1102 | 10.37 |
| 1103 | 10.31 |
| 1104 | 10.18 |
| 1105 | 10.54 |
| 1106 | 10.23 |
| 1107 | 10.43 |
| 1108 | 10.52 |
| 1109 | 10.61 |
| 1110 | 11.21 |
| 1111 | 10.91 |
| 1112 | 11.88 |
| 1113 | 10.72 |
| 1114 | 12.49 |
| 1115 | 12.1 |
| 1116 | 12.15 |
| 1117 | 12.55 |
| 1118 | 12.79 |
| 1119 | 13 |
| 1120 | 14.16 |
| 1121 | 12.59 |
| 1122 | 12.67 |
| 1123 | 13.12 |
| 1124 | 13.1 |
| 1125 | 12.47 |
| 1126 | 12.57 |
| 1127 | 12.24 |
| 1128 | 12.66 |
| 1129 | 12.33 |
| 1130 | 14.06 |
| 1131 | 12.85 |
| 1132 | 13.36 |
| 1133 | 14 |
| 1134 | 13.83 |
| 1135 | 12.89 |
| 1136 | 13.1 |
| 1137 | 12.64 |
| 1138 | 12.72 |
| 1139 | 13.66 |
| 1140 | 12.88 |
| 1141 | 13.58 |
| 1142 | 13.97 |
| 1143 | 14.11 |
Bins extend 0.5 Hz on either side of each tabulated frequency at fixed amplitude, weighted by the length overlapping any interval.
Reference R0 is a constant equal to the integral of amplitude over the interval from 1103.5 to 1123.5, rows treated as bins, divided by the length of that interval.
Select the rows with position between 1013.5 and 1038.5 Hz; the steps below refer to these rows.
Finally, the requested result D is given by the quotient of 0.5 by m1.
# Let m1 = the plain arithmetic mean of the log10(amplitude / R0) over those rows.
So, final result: 65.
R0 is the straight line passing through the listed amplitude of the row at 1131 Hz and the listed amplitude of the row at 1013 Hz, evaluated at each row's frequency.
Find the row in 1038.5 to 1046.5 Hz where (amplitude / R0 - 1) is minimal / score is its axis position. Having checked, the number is 1039 Hz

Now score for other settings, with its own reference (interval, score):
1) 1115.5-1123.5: 1116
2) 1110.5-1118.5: 1113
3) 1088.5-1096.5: 1090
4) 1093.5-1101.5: 1097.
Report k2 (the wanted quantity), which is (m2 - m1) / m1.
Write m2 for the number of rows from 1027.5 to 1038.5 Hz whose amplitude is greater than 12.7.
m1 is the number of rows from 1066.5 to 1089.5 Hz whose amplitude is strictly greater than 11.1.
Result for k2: 0.00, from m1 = 5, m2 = 5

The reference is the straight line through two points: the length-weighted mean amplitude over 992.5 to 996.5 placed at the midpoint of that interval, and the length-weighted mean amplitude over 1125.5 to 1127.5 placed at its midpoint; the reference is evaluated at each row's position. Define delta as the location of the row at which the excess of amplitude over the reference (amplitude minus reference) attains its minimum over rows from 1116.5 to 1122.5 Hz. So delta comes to 1121 Hz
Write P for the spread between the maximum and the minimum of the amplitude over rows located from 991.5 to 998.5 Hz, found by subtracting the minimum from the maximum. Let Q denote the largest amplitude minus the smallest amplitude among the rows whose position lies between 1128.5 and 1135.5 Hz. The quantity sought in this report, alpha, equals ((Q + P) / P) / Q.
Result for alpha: 1.5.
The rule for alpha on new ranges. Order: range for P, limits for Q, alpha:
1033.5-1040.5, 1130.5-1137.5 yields 1.3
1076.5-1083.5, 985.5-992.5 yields 2.1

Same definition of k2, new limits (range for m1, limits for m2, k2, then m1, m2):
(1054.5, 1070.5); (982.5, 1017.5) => -1.00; 16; 0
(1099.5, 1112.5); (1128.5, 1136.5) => 2.50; 2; 7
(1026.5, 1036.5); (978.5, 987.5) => -1.00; 10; 0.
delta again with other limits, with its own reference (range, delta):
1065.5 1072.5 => 1072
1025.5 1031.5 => 1029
